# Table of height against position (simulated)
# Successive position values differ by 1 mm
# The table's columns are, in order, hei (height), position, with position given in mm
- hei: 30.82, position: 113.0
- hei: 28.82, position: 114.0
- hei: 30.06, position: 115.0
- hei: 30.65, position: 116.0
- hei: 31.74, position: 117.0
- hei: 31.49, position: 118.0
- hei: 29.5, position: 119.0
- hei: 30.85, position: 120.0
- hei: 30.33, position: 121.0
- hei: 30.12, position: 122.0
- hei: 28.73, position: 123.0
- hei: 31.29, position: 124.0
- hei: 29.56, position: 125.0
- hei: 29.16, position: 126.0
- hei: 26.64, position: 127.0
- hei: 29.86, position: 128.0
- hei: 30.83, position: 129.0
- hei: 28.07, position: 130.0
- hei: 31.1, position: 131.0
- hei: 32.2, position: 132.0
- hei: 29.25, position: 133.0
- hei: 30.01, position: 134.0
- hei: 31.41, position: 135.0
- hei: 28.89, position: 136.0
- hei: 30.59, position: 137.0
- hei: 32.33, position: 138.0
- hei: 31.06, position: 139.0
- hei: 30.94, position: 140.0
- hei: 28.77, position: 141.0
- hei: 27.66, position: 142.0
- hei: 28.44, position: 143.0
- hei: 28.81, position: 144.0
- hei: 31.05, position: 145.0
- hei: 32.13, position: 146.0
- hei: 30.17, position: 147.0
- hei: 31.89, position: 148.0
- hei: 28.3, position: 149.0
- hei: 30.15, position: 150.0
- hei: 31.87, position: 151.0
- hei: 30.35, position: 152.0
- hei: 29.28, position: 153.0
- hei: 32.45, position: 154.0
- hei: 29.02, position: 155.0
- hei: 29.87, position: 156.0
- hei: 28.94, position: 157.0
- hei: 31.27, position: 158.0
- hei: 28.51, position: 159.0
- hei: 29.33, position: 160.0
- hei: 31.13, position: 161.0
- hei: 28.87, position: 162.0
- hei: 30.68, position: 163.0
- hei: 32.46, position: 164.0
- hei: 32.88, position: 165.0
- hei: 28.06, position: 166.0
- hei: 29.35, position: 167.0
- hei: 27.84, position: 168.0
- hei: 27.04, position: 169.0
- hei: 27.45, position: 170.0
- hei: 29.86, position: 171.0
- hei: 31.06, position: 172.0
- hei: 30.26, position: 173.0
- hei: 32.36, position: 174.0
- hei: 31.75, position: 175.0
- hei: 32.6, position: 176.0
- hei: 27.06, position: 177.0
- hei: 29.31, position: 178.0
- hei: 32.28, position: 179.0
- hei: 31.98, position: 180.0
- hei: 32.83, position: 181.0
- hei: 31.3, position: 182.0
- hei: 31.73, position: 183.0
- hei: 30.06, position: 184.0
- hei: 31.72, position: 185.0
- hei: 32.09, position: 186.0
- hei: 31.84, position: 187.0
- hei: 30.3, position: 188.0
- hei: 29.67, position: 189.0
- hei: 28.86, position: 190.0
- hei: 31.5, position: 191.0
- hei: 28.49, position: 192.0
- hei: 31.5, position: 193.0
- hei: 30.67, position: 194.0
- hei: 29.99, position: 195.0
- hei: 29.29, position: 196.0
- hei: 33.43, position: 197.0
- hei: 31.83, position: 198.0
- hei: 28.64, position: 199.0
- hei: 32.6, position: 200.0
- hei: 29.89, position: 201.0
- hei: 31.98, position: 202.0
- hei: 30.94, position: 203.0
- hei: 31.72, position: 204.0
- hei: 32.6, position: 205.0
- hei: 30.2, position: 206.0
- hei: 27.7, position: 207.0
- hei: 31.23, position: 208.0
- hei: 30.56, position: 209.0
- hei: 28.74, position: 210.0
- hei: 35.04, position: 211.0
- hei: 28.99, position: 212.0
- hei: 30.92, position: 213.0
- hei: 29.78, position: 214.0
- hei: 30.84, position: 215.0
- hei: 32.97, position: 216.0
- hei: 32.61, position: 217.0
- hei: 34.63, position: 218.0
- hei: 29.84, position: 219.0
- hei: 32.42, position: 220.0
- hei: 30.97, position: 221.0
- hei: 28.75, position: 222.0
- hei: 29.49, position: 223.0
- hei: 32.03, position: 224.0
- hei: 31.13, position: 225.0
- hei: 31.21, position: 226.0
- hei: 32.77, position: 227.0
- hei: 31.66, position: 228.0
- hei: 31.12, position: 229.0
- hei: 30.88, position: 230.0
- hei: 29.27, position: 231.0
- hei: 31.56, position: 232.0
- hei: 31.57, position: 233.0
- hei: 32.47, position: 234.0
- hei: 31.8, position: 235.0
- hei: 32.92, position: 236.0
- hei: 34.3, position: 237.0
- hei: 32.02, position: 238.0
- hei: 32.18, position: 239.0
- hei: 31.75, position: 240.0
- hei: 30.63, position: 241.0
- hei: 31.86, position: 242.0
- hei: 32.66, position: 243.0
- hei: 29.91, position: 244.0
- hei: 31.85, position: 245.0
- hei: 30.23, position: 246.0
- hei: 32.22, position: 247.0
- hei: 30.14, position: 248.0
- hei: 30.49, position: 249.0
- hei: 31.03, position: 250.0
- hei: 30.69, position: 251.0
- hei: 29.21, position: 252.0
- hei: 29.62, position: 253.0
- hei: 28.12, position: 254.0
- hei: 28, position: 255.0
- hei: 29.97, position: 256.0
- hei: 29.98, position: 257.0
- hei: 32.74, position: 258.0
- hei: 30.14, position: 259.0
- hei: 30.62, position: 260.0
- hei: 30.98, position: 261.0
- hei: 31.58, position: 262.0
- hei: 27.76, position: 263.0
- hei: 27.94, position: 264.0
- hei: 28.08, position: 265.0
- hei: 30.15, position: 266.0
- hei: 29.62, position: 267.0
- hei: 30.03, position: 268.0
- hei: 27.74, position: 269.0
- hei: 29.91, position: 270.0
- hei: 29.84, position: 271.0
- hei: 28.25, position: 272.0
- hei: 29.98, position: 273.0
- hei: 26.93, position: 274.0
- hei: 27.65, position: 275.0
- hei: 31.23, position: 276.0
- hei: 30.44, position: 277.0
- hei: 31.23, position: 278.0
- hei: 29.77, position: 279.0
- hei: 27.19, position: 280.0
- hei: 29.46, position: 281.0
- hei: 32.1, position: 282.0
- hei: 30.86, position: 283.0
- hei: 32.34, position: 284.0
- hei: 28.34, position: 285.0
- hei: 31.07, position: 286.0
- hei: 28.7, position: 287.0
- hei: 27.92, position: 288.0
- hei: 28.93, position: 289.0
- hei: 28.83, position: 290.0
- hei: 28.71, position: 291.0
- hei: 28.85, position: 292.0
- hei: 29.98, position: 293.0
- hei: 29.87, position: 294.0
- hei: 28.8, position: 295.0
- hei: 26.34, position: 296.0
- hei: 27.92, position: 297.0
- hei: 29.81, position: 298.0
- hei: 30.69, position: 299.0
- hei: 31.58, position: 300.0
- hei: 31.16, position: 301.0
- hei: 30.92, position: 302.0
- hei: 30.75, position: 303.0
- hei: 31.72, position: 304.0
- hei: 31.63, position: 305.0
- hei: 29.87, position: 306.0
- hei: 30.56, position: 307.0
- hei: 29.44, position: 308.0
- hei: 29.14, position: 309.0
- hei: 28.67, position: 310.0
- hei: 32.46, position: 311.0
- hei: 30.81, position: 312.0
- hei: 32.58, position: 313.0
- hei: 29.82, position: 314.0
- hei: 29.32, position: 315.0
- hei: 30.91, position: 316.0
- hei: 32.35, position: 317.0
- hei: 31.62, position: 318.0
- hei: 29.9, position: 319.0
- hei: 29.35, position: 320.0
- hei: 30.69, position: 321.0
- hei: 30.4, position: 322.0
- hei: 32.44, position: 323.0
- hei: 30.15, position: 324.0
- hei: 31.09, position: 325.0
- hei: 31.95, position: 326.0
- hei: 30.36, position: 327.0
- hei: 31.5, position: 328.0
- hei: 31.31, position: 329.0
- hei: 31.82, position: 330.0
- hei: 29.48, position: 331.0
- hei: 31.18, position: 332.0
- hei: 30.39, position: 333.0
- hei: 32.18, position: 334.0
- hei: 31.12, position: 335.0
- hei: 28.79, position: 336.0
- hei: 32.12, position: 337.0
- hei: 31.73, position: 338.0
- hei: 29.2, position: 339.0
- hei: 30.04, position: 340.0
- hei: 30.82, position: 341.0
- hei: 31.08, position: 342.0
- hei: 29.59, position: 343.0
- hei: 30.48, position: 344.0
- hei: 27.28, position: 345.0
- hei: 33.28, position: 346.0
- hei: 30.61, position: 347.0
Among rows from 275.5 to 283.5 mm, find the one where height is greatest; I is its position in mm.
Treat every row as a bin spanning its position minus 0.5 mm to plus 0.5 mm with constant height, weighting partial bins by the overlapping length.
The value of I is 282.0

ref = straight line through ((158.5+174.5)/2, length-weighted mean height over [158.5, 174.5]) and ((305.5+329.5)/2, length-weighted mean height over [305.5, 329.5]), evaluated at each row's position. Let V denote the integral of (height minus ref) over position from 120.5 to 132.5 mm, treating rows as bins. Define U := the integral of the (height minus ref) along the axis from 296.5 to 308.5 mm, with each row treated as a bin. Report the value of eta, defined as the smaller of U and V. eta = -1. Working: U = -1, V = 2.8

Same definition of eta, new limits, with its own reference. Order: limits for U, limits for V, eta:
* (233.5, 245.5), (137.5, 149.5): 5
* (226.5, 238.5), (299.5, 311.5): 0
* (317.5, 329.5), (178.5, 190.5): 2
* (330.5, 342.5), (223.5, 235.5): -2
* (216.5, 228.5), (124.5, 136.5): 2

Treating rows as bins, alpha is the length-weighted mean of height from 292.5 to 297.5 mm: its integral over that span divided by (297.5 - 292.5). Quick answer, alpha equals 28.6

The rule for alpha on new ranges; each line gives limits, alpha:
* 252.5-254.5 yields 28.9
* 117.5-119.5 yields 30.5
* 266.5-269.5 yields 29.1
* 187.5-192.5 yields 29.8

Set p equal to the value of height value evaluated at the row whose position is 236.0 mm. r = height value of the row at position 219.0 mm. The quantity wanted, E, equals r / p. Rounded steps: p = 32.92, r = 29.84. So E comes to 0.91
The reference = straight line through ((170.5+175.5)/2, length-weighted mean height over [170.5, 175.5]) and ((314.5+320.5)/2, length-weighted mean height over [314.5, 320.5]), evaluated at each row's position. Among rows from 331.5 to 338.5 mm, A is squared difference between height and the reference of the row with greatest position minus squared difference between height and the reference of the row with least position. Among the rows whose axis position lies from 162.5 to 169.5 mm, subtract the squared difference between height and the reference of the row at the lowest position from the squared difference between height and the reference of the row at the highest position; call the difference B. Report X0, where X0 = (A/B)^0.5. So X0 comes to 0.3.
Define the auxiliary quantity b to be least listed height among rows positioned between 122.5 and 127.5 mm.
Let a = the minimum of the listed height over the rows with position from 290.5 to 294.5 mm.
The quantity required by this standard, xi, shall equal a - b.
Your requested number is 2.1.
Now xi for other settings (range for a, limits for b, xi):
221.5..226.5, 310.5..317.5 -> -0.6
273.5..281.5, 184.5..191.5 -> -1.9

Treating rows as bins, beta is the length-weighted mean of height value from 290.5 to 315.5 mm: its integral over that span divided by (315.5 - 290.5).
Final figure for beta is 30.1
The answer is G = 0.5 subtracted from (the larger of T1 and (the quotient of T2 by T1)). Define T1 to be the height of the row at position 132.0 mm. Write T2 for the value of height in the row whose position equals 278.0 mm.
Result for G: 31.70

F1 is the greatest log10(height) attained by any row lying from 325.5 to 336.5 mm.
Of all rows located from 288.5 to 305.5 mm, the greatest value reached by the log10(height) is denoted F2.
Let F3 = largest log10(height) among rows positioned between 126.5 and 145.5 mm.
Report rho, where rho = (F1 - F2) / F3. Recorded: 0.004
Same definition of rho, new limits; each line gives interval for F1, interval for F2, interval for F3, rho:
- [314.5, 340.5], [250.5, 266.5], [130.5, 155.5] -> -0.003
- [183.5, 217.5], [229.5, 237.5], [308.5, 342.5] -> 0.006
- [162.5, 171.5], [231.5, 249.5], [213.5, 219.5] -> -0.012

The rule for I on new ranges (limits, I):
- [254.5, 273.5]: 258.0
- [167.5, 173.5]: 172.0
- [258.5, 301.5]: 284.0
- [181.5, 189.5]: 186.0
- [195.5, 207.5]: 197.0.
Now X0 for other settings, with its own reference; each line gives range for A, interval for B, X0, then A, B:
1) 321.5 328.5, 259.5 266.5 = 1.6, 0.9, 0.3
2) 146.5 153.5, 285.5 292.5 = 0.9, 2.5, 3.1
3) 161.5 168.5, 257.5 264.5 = 1.2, 5.5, 4.1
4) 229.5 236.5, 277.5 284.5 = 1.3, 4.3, 2.5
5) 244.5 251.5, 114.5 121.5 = 1.3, -1.1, -0.6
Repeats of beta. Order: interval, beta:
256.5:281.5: 29.6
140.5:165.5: 30.2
